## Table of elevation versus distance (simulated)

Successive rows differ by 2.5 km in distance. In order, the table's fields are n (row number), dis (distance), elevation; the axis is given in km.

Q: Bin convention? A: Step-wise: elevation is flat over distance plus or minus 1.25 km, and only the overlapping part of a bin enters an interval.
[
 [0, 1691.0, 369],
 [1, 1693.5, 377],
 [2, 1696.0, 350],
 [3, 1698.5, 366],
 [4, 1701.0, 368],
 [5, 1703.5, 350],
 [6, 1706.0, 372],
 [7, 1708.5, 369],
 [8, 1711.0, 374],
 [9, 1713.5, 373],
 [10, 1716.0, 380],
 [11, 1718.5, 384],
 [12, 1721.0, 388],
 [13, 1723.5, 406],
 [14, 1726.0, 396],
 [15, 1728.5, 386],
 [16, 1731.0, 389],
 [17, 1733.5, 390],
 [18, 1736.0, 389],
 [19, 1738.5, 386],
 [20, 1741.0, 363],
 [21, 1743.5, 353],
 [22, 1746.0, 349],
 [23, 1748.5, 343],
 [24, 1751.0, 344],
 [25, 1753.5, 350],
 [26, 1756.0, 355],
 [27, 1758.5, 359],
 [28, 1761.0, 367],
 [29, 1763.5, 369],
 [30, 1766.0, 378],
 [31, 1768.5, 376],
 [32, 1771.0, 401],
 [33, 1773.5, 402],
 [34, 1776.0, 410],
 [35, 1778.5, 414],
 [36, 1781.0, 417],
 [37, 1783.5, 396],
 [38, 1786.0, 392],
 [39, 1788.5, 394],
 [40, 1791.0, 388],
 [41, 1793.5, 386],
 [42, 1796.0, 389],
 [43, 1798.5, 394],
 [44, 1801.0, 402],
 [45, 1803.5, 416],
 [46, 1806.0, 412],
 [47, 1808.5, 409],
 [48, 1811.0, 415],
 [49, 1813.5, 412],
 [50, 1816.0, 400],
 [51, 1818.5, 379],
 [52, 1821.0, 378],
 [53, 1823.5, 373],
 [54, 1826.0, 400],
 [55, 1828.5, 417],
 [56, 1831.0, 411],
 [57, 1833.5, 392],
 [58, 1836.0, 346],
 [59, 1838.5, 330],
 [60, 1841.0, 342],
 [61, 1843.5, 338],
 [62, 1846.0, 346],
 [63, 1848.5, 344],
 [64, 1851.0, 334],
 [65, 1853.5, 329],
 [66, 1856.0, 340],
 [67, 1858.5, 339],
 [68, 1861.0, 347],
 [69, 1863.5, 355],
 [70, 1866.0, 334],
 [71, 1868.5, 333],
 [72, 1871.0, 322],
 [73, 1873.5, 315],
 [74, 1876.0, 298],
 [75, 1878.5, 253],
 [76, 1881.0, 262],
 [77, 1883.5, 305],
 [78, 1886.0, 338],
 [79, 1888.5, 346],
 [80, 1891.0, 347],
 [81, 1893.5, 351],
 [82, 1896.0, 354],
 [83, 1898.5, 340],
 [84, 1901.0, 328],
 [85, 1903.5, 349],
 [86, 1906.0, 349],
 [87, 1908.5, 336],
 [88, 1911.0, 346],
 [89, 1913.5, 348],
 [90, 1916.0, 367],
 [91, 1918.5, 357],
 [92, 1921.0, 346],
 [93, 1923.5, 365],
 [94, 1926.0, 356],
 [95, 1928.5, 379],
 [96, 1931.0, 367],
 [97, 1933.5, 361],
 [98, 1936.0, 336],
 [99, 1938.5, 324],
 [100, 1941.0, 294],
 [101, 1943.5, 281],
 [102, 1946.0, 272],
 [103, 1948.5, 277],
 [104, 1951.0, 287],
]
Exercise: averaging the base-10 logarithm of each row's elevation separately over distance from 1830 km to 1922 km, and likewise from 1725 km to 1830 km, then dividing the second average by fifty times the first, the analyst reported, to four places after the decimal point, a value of 0.0205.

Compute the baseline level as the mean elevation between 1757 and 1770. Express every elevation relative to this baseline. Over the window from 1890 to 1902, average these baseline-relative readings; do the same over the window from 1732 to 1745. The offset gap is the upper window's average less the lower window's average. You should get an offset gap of -32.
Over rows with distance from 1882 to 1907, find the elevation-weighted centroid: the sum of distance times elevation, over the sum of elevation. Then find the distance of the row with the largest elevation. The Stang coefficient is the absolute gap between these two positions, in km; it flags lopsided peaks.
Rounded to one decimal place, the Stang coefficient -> 1.1 km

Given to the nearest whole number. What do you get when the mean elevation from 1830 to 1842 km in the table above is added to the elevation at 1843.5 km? 702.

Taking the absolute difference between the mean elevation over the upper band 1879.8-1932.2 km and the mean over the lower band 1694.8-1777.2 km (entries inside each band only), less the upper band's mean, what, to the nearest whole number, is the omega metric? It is -315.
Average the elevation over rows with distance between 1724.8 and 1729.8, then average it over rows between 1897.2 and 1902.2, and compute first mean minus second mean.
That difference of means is 57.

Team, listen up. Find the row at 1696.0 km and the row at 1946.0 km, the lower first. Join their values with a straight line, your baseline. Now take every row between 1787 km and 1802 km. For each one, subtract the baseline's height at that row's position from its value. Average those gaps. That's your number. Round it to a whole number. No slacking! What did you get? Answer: 73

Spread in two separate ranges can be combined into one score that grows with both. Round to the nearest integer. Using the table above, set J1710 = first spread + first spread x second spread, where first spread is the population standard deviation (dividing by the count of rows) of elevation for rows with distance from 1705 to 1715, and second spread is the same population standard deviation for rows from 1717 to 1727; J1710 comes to 18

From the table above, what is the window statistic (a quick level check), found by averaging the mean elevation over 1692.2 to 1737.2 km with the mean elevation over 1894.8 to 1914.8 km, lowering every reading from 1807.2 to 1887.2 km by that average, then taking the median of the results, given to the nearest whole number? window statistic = -18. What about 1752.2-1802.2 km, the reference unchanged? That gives 30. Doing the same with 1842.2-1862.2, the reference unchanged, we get -21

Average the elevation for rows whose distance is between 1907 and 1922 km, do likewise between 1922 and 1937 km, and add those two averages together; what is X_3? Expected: 711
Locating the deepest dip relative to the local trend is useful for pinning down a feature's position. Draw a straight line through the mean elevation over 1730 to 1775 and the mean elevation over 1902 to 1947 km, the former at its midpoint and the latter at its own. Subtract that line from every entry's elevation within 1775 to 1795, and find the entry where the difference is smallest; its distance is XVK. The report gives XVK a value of 1793.5 km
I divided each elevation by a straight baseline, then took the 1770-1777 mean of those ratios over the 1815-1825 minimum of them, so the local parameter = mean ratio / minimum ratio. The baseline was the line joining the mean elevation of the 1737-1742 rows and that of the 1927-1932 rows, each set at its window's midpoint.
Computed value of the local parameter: 1.08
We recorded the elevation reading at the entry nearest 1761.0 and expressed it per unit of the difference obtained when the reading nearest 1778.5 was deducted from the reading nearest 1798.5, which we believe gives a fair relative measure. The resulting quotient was -18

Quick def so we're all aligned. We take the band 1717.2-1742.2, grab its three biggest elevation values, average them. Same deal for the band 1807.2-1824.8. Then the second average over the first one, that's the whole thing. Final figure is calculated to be 1.04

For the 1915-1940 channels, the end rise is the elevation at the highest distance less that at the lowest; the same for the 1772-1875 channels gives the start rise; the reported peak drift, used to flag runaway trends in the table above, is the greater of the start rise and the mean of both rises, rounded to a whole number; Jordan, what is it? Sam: -65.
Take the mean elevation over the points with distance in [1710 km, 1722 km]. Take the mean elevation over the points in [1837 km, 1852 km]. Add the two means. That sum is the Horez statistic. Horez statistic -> 719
